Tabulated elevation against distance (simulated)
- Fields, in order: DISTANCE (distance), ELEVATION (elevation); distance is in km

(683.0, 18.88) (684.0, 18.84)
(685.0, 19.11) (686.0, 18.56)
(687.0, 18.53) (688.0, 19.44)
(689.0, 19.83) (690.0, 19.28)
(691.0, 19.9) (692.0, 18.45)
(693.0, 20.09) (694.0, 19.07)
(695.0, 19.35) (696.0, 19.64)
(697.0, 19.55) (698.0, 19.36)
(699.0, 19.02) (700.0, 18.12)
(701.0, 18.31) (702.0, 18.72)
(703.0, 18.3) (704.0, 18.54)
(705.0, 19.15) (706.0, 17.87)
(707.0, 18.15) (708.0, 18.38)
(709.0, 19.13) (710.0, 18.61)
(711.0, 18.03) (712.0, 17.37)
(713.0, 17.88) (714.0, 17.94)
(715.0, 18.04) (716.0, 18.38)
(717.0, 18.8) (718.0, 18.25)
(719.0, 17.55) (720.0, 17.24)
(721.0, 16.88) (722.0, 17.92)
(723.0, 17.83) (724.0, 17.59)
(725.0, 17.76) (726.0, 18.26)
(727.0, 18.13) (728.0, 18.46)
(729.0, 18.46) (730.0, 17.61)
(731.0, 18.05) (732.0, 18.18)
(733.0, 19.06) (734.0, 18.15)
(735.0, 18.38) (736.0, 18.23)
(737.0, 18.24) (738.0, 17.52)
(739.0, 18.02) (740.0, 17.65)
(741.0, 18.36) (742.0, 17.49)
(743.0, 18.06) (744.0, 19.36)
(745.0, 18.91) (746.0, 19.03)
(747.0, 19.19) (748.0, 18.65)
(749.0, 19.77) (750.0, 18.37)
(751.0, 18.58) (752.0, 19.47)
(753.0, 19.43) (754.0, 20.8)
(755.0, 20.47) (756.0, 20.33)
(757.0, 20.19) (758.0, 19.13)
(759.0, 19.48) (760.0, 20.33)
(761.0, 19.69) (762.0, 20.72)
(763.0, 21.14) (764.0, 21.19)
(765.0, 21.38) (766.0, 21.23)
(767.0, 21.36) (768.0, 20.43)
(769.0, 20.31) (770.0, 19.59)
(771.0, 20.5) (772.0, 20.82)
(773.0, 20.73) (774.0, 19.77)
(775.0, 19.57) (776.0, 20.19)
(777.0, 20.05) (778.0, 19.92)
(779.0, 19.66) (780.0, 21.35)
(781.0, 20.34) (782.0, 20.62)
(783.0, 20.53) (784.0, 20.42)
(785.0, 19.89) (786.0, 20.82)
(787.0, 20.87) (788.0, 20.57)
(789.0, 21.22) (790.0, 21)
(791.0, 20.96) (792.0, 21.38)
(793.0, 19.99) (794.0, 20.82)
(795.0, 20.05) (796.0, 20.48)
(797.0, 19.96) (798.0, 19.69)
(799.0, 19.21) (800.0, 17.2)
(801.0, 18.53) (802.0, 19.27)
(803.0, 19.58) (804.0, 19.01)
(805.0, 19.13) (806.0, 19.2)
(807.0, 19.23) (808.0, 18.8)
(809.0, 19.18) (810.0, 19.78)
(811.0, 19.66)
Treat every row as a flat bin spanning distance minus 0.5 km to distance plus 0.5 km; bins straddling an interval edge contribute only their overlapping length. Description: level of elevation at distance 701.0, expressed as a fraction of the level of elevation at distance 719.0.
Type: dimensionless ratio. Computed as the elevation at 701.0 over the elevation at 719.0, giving 1.04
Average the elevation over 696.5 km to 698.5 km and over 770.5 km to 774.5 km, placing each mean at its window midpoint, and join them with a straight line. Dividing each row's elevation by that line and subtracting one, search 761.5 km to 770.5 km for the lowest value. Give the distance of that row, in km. 770.0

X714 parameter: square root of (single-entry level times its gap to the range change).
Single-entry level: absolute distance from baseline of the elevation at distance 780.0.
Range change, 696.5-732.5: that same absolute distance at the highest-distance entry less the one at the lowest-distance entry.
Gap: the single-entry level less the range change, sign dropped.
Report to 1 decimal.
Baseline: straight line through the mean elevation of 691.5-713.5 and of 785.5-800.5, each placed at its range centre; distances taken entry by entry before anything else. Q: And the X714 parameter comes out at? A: 1.3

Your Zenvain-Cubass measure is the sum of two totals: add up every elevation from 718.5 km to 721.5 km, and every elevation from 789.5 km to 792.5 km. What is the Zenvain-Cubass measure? 115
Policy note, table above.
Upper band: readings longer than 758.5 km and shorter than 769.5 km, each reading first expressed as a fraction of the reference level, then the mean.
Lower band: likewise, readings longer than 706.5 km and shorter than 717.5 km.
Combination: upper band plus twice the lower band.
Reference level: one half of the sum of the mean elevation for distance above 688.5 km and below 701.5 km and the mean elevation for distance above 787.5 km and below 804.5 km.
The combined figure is 2.92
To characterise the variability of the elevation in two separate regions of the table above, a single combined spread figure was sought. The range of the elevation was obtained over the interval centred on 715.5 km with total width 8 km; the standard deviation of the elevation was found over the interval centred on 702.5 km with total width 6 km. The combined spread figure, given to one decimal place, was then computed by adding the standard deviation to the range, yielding 1.8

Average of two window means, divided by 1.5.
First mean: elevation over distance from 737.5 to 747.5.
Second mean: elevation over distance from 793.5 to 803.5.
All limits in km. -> 12.6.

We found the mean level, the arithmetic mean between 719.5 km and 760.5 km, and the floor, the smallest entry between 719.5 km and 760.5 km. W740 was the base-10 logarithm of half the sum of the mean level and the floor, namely 1.25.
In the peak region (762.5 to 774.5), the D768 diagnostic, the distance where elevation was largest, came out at 765.0 km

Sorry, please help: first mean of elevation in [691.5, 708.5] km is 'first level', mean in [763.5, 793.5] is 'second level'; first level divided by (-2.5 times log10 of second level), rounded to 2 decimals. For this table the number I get -5.74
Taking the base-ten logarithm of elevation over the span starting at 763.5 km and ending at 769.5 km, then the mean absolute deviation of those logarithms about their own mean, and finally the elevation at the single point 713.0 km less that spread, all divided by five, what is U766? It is 3.57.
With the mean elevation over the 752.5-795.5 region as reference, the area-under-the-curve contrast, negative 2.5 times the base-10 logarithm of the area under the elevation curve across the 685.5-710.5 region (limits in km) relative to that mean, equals -3.41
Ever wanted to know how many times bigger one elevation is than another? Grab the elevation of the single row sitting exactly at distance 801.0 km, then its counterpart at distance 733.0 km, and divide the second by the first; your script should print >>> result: 1.03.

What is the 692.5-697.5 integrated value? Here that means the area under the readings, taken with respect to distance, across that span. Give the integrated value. 98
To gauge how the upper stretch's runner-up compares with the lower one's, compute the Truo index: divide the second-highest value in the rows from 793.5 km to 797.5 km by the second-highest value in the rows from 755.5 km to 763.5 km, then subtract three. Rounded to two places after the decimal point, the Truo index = -2.01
